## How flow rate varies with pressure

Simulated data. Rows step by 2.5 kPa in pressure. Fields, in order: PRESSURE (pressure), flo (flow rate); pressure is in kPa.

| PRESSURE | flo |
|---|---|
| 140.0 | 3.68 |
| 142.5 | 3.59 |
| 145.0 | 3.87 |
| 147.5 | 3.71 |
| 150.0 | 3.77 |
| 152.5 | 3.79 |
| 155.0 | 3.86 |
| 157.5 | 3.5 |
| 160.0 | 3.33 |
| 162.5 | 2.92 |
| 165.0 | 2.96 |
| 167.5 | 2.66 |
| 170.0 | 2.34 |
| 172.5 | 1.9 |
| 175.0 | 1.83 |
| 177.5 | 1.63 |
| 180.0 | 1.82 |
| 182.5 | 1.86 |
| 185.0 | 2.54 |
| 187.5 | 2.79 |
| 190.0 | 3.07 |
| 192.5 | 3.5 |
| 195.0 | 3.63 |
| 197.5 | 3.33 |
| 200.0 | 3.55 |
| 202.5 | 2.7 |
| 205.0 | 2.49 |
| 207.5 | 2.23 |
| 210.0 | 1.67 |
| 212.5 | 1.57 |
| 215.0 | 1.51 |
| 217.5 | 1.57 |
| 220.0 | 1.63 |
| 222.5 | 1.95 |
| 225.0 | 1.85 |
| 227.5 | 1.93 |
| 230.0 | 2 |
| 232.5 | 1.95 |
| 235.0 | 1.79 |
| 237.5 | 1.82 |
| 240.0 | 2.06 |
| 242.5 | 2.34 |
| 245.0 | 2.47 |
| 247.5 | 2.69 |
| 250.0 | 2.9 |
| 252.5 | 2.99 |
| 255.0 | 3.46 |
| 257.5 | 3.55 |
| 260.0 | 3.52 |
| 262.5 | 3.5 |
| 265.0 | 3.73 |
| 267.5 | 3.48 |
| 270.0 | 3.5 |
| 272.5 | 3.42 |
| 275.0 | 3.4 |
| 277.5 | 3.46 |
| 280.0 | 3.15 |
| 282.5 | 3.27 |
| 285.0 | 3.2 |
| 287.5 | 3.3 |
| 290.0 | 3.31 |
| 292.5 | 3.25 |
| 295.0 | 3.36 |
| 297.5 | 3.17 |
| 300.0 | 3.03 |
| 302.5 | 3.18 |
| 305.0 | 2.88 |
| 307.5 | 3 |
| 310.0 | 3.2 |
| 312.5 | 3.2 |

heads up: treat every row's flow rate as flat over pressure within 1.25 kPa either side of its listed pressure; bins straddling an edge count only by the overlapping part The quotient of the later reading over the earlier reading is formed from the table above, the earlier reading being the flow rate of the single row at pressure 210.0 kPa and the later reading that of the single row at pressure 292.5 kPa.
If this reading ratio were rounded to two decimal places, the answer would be 1.95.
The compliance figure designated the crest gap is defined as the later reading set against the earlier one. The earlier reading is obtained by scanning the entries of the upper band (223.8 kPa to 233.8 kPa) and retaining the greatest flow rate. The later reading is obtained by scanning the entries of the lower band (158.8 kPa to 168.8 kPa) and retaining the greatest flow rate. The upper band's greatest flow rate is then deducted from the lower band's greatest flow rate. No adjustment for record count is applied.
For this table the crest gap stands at 1.3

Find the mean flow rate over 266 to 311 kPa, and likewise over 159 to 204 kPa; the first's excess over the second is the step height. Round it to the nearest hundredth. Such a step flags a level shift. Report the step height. 0.57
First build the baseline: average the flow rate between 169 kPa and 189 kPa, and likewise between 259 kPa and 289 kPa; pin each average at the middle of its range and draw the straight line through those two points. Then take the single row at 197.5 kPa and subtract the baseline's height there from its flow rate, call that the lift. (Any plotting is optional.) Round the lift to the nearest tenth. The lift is 1.0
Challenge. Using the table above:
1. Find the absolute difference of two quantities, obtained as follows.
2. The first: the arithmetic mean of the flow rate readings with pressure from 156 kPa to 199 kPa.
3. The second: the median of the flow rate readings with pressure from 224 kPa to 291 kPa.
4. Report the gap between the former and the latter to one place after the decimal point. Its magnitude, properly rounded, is 0.5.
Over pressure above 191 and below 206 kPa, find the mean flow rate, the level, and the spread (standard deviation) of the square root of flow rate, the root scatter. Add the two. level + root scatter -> 3.3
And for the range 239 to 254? 2.7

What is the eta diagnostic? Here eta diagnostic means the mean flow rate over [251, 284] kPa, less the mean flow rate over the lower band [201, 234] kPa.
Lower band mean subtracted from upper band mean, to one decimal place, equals 1.5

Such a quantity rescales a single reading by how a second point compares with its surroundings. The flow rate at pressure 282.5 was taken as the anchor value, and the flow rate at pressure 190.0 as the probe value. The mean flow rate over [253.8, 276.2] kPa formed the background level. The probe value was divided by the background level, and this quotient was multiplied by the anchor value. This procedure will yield 2.9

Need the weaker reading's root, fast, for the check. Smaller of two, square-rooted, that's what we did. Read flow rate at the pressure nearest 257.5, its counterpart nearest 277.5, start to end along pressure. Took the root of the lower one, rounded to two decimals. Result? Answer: 1.86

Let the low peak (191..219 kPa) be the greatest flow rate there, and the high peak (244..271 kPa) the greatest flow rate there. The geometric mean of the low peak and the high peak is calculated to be 3.68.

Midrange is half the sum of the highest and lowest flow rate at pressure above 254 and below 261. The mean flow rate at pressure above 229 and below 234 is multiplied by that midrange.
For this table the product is 6.9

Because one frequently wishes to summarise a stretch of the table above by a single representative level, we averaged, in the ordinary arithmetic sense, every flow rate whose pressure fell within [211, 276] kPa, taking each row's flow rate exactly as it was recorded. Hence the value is 2.6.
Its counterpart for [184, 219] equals 2.6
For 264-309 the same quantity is 3.3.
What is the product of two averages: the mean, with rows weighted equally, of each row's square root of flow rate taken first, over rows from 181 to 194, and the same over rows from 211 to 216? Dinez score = 2.05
